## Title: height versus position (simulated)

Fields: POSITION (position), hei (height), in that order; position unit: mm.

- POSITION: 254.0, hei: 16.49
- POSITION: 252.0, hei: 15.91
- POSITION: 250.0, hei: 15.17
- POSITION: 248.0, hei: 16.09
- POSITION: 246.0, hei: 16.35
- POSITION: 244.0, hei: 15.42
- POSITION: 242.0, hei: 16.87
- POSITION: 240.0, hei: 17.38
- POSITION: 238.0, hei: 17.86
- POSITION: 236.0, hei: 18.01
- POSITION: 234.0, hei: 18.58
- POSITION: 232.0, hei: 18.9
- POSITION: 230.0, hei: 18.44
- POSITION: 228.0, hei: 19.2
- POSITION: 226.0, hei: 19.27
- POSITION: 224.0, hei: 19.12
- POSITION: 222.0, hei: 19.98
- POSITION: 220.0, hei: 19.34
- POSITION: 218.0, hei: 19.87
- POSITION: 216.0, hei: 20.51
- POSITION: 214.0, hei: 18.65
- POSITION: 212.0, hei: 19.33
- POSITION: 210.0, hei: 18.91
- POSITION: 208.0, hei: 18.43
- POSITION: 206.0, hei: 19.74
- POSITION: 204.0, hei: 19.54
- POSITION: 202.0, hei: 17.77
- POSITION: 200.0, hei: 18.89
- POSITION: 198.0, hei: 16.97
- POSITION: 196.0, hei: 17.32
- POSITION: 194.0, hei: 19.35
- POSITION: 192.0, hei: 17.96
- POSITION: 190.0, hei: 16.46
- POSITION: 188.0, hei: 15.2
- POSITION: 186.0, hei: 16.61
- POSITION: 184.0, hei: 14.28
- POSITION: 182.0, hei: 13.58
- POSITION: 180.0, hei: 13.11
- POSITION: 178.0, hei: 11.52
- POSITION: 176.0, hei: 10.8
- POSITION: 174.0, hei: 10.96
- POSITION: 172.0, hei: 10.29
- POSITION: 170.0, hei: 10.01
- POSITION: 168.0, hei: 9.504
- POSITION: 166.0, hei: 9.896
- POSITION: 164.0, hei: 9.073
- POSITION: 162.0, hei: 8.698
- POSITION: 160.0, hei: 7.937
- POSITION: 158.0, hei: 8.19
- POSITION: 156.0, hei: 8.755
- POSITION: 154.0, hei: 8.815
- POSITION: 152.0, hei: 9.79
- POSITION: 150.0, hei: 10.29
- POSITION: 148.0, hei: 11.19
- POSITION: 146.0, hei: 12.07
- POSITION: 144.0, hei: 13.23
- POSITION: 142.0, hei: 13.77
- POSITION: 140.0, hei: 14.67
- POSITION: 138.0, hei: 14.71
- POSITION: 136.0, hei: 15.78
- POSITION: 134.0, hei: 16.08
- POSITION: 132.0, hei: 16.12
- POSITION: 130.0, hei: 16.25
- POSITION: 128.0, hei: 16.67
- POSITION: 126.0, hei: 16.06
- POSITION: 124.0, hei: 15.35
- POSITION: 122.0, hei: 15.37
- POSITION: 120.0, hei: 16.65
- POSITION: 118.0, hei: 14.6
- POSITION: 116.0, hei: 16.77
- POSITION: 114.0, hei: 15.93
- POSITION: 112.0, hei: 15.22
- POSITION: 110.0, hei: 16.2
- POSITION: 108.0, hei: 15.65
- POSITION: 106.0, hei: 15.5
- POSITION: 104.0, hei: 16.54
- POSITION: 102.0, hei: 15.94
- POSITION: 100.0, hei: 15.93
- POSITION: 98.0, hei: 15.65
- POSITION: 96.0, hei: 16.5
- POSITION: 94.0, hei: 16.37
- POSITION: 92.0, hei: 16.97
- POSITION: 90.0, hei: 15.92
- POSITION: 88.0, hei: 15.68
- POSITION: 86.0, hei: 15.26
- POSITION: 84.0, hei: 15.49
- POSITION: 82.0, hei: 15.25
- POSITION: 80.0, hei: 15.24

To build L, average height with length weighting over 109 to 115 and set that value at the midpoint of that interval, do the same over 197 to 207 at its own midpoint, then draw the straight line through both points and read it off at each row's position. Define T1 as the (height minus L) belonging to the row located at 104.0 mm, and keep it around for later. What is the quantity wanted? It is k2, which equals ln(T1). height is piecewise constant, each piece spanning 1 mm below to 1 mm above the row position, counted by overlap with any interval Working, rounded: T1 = 1.0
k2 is 0.0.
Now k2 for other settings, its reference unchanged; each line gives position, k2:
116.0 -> -0.1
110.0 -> -0.7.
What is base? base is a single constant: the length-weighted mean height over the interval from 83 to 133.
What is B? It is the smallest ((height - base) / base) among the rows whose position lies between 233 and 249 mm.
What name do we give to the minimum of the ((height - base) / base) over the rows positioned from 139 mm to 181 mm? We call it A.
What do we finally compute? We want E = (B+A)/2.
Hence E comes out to -0.268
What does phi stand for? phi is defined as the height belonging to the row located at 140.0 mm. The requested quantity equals 14.67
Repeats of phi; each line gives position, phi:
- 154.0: 8.815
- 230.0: 18.44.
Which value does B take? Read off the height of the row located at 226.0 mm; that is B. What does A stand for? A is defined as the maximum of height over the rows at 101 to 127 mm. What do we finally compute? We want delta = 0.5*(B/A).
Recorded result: 0.57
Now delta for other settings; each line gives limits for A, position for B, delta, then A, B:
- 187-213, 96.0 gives 0.42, 19.74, 16.5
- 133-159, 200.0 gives 0.59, 16.08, 18.89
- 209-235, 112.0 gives 0.37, 20.51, 15.22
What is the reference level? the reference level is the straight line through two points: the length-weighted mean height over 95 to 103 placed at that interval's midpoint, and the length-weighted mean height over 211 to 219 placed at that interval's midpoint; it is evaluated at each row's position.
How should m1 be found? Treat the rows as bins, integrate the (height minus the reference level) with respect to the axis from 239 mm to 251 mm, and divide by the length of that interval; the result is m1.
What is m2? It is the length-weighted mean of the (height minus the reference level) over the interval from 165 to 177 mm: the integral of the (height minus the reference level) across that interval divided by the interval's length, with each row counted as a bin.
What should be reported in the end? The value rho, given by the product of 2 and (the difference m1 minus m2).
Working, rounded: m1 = -4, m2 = -8.0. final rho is 7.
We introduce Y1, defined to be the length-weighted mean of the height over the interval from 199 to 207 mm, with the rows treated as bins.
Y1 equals 19.0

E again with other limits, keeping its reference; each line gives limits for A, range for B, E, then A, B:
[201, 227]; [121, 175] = -0.194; 0.11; -0.502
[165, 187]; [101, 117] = -0.225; -0.40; -0.045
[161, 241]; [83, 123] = -0.269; -0.45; -0.084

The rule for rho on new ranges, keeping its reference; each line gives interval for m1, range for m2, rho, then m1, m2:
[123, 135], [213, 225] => -1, -1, -0.1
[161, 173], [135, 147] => -11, -9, -3.3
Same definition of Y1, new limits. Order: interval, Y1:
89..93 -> 16.4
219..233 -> 19.2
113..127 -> 15.8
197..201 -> 17.9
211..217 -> 19.5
